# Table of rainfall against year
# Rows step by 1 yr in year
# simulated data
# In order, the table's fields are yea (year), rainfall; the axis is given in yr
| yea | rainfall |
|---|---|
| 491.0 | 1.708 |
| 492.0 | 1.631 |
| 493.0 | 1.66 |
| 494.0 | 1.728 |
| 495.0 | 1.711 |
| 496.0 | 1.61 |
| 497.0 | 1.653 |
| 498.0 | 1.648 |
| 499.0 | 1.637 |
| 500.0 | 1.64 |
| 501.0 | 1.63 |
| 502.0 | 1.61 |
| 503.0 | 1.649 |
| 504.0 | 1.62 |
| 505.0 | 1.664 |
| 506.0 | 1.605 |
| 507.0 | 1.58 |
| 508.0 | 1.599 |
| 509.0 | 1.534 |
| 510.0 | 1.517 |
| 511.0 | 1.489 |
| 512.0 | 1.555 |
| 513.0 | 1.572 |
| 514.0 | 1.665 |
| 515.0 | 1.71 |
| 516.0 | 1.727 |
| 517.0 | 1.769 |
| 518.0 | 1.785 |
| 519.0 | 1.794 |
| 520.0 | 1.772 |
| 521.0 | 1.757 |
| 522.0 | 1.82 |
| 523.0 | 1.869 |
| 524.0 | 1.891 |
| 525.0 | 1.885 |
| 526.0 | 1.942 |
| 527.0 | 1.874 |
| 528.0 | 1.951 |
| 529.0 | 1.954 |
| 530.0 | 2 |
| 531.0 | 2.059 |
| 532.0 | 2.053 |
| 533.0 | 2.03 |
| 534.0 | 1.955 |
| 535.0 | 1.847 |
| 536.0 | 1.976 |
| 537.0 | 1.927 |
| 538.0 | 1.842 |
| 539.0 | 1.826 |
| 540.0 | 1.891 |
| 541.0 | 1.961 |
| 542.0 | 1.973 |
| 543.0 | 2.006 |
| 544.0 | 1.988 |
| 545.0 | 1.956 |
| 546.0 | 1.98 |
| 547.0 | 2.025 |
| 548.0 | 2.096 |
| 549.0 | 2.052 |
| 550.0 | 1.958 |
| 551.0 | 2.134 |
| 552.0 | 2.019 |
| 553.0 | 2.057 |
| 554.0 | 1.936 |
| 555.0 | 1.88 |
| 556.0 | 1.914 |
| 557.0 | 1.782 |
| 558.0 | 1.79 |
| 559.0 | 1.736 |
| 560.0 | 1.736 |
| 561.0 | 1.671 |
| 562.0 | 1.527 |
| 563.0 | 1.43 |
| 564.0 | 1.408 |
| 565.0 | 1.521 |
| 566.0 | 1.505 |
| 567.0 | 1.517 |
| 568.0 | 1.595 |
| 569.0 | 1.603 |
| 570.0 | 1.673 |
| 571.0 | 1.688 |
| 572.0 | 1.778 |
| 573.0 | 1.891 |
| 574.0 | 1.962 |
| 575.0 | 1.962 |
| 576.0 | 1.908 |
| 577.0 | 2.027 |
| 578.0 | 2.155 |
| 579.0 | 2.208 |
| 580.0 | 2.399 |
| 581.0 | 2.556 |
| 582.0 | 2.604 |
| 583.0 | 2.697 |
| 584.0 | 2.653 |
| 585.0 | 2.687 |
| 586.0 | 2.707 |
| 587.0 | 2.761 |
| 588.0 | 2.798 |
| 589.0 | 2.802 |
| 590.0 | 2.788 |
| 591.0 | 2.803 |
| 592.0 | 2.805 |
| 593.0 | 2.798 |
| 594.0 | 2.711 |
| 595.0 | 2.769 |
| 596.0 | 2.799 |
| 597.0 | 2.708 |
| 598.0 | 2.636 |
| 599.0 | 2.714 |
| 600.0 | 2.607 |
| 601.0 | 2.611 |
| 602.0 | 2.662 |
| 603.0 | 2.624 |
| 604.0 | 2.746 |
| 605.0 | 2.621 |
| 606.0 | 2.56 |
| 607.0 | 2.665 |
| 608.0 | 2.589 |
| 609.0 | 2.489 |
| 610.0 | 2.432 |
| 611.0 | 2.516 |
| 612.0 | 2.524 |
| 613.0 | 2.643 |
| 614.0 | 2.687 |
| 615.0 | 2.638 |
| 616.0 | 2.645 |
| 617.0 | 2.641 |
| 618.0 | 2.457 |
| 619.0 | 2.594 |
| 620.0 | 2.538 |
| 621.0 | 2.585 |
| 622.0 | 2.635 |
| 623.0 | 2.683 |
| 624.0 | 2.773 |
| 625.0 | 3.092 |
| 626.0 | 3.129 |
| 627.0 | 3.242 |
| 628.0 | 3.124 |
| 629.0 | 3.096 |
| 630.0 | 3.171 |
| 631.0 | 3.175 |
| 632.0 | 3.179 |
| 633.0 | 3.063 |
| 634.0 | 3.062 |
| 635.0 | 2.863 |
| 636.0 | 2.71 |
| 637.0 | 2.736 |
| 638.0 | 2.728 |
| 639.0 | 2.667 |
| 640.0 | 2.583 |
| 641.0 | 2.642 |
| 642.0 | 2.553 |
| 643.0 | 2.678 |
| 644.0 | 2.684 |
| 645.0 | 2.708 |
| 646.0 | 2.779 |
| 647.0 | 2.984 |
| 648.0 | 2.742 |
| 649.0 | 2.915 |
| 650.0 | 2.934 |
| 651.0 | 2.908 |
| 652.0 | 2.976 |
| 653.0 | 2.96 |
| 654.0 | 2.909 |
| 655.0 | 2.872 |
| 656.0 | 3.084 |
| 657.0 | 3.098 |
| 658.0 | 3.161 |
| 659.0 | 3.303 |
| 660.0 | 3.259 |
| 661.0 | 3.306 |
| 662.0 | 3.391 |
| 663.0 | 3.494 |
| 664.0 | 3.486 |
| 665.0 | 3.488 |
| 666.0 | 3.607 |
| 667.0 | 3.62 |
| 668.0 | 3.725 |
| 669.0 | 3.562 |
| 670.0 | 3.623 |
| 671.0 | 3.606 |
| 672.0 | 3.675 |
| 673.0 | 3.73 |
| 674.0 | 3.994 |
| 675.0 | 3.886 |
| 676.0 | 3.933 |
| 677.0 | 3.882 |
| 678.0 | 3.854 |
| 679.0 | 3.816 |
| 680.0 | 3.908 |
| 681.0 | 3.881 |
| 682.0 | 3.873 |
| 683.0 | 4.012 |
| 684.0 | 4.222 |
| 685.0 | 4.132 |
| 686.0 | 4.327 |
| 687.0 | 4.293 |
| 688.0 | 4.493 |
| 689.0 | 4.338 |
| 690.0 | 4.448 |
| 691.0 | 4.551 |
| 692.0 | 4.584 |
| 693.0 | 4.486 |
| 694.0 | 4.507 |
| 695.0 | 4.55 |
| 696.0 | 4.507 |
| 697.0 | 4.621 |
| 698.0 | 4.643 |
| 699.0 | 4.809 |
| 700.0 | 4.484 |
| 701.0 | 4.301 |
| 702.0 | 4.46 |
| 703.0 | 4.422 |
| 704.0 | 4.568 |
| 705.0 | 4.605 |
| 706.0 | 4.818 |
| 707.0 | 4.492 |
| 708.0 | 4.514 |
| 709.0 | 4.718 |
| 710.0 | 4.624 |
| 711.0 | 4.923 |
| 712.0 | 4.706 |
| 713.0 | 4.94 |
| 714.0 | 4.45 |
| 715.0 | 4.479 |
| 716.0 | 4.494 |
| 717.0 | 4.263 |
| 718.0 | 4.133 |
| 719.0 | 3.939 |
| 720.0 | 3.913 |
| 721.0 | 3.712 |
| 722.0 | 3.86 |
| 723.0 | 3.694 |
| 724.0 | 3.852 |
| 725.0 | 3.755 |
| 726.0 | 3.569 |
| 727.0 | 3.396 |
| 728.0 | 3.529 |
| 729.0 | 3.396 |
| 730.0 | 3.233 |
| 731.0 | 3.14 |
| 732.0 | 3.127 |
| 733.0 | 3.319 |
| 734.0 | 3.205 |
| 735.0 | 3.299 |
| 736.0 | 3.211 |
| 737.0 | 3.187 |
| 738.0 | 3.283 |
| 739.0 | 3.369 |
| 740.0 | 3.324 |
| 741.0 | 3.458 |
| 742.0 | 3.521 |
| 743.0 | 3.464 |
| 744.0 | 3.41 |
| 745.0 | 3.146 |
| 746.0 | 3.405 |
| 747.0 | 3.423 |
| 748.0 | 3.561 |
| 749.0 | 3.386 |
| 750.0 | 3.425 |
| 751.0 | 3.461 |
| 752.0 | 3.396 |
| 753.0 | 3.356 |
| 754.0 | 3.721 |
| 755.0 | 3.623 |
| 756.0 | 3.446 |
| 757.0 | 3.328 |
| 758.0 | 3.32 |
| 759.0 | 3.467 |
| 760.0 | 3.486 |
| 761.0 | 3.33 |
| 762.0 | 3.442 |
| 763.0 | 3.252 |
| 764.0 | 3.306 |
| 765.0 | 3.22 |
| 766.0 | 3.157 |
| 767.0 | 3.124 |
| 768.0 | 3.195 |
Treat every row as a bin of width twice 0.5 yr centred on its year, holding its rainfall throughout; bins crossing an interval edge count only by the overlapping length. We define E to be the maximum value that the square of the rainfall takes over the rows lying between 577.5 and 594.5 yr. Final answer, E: 7.9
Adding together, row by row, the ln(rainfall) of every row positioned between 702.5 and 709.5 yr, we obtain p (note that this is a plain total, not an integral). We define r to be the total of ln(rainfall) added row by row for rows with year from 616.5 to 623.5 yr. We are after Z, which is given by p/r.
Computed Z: 1.60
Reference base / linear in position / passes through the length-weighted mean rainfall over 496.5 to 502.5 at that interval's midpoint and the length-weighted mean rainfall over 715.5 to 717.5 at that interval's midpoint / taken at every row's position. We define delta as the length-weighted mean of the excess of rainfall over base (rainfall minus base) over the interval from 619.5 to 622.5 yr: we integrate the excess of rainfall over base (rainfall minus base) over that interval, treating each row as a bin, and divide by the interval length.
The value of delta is -0.6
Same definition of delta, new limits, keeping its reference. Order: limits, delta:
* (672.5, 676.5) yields 0.0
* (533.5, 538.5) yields -0.2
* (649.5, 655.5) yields -0.6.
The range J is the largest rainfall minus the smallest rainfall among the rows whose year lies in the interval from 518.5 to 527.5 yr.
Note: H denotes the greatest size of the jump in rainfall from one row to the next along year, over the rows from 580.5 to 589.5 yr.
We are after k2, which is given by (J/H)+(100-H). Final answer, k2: 102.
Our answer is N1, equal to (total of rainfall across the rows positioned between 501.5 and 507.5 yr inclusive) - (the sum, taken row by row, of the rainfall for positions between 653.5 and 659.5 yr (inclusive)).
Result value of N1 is -9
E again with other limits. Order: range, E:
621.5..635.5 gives 10.5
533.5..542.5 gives 3.9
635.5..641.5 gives 7.5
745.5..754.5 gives 13.8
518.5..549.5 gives 4.4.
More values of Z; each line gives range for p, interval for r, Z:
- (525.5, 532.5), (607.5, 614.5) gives 0.73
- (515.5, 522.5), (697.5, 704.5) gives 0.38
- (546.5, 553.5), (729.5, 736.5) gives 0.61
